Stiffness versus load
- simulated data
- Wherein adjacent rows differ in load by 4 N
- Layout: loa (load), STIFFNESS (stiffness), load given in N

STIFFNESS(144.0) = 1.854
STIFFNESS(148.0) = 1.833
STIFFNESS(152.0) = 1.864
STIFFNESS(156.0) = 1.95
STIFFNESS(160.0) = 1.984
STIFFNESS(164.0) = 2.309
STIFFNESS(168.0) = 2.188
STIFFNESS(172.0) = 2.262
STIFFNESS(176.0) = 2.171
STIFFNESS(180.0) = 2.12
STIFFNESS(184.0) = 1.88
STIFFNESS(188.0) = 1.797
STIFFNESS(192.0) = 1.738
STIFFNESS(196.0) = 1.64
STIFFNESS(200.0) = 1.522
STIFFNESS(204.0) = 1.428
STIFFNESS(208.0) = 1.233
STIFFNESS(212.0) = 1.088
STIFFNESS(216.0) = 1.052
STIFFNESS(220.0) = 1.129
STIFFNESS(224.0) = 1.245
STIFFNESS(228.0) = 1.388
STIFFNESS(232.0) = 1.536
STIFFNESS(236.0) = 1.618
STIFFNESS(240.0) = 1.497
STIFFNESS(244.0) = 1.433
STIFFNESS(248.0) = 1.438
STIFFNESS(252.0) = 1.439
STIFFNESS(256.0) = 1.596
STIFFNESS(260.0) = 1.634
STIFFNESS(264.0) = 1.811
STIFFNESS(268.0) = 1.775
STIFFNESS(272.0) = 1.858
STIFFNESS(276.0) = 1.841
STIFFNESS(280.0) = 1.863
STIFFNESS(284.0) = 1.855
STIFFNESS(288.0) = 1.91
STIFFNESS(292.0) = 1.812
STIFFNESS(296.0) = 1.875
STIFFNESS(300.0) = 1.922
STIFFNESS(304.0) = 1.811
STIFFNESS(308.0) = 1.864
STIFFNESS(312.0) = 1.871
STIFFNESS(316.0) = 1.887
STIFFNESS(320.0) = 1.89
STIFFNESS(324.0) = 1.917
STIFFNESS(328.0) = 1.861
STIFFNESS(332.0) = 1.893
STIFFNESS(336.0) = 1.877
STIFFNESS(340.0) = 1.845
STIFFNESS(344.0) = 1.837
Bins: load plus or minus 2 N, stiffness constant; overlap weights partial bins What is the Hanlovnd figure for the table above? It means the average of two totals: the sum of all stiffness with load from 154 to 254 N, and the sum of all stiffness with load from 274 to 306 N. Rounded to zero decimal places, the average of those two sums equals 28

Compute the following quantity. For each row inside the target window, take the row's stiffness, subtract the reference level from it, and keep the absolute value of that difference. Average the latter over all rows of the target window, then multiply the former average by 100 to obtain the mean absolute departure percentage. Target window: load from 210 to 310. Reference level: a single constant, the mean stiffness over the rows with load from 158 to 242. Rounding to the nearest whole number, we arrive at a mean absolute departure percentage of 23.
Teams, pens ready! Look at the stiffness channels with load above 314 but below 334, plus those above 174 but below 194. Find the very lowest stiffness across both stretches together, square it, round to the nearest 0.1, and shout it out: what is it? 3.0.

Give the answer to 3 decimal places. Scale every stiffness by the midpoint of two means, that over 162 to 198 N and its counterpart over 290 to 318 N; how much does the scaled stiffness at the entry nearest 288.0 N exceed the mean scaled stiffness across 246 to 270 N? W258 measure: 0.152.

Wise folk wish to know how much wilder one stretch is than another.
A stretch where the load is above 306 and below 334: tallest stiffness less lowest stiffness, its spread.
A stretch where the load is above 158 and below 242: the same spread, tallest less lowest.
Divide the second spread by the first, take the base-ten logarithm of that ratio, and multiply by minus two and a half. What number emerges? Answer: -3.4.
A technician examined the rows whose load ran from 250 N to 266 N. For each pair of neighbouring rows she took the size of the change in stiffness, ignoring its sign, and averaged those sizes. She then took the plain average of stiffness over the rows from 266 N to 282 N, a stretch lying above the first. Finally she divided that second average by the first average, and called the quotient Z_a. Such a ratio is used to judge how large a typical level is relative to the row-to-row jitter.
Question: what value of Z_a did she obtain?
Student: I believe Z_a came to 14.8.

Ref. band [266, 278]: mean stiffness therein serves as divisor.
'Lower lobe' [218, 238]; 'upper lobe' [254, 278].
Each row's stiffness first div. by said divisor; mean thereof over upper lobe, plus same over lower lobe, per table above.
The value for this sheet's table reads 1.72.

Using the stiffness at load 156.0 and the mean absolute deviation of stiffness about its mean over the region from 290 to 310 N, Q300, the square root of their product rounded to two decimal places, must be 0.27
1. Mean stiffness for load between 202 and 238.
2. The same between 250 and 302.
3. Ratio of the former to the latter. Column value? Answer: 0.73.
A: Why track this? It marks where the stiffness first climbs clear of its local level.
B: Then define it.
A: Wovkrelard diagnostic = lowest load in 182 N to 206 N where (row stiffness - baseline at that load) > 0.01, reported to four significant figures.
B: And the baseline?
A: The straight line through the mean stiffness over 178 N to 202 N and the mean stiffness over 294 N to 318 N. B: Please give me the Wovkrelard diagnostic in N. 184.0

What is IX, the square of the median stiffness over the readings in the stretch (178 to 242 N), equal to 2.3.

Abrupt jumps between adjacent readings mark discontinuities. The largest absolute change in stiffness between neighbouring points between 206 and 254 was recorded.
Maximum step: 0.15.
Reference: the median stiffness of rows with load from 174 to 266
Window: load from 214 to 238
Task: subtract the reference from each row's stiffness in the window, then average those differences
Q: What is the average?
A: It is -0.19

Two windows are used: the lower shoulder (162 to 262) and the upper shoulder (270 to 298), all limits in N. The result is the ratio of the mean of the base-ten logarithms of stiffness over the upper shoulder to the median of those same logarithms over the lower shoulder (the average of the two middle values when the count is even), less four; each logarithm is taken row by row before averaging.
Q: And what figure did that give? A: -2.6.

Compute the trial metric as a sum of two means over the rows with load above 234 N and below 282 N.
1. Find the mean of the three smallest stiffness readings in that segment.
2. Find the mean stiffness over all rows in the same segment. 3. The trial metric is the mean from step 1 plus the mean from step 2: 3.1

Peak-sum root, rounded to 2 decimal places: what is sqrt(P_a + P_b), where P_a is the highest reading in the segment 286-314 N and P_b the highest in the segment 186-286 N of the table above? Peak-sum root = 1.95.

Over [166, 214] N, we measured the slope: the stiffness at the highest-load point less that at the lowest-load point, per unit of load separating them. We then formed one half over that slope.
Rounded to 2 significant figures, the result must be -20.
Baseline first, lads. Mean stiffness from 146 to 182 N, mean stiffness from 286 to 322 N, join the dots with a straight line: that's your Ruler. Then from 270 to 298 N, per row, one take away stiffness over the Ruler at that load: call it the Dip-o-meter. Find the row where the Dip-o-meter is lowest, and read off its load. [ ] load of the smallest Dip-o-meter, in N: 288.0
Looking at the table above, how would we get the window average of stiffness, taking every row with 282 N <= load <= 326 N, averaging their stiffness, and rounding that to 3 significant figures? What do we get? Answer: 1.87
